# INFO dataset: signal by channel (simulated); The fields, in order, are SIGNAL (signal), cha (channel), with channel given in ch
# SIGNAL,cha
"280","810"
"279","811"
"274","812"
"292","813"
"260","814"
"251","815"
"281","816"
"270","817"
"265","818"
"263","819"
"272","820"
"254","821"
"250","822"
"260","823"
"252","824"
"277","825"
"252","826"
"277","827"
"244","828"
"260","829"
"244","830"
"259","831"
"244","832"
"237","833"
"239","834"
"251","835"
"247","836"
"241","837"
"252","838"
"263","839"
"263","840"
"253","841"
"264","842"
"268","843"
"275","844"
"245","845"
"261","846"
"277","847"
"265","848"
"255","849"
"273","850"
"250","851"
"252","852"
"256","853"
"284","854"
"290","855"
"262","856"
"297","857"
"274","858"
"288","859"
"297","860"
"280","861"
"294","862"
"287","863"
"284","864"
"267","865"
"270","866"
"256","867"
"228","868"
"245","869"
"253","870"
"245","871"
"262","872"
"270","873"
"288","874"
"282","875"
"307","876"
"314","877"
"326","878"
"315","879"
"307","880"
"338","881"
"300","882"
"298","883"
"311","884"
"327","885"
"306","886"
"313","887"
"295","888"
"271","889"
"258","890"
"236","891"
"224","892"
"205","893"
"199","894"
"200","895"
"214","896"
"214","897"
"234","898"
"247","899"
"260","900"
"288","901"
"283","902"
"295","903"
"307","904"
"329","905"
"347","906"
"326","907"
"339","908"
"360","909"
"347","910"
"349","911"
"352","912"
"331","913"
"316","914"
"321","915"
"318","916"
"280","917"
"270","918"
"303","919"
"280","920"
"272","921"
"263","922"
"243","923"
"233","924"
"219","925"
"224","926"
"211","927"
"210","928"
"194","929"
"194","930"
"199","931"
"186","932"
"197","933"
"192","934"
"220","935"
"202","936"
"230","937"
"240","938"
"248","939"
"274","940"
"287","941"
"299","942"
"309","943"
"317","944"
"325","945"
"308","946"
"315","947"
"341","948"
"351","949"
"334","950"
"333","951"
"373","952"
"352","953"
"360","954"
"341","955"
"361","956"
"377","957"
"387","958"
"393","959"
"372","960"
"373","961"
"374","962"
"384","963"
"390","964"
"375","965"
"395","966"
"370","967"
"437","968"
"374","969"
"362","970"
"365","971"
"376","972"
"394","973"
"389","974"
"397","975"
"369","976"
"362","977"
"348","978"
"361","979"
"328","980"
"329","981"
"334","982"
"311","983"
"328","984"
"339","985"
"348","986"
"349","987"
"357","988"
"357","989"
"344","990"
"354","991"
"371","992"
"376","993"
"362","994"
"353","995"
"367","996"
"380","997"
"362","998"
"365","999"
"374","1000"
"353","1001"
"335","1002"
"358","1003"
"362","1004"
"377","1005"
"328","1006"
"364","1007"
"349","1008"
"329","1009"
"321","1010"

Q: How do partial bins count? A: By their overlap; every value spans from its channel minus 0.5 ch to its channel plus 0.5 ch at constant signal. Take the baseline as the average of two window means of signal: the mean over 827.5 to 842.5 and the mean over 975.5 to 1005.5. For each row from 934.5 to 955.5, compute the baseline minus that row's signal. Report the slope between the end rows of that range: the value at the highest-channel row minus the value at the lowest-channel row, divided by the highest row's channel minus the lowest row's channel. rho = -6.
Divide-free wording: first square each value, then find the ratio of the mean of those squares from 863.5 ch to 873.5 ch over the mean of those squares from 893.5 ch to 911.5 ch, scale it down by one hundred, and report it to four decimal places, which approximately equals 0.0079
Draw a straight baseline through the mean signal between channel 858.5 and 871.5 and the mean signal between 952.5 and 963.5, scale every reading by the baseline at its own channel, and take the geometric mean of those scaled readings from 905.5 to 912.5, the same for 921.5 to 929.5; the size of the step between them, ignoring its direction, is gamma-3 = 0.42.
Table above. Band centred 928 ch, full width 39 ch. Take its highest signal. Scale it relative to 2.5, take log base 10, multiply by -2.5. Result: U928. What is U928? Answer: -5.40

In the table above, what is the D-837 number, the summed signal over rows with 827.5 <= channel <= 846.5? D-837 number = 4810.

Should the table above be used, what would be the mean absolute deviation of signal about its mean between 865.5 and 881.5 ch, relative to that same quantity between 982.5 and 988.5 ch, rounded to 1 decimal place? 2.2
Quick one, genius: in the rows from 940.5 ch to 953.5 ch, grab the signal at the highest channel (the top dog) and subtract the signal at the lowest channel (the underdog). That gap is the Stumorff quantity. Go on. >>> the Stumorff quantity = 65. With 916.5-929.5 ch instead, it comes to -86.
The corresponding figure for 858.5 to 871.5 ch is -43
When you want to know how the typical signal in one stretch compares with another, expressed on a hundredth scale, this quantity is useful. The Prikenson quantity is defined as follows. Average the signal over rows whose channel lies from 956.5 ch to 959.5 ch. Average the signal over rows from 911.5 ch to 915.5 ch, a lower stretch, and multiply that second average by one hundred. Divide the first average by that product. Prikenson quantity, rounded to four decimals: 0.0117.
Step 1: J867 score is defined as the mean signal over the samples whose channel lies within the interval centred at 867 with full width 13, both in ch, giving 265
